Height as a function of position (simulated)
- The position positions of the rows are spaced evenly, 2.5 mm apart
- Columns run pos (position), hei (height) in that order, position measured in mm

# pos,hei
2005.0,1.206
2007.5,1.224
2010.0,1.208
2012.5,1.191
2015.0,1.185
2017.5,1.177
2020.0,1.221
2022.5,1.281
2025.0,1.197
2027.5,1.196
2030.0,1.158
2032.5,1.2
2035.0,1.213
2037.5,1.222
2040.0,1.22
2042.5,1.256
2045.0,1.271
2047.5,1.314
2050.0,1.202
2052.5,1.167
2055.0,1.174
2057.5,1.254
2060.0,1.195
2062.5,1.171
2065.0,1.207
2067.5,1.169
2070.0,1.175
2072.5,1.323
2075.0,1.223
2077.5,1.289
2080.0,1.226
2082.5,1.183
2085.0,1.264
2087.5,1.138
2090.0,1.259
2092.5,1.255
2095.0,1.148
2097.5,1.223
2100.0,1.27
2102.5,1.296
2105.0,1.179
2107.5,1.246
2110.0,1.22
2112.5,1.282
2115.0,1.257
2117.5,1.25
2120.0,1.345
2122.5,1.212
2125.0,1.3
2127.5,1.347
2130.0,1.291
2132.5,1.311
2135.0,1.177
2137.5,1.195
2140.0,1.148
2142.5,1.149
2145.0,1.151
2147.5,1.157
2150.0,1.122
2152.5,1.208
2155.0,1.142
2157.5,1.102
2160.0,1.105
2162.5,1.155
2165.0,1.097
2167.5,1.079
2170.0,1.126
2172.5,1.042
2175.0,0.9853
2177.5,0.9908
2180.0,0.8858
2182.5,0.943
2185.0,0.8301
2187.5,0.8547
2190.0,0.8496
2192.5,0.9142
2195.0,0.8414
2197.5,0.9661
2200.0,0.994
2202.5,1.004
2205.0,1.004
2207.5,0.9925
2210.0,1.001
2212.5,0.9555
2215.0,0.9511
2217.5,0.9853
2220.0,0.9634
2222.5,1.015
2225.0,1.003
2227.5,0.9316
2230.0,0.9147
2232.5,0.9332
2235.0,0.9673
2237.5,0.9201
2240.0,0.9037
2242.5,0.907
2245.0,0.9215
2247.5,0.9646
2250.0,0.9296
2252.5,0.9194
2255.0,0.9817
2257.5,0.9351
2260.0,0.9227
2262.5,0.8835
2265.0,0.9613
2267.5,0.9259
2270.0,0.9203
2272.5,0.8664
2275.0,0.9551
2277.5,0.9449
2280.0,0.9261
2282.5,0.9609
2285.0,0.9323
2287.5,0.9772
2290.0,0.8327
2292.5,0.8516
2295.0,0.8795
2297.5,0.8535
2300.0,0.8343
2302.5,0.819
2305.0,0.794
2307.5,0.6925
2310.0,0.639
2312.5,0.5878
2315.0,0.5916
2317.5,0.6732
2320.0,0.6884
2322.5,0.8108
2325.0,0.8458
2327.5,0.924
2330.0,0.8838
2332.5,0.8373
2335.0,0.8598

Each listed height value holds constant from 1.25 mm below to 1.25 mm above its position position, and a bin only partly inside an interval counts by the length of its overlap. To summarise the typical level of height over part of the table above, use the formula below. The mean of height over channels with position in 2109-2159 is 1.2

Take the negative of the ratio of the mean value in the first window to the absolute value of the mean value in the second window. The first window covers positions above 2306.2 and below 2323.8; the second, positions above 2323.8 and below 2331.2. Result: -0.76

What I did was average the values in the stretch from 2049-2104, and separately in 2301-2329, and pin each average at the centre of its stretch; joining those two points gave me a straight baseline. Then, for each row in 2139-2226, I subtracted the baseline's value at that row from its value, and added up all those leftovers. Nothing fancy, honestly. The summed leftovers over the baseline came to 0.6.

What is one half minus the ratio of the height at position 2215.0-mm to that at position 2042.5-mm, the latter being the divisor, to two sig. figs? -0.26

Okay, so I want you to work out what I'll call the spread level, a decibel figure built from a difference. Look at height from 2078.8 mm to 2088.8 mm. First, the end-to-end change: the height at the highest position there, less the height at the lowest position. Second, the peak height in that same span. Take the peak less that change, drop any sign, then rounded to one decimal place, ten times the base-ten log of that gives 1.3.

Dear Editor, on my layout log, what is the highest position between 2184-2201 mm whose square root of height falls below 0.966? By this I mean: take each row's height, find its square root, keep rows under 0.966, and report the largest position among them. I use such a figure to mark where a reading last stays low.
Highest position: 2195.0 mm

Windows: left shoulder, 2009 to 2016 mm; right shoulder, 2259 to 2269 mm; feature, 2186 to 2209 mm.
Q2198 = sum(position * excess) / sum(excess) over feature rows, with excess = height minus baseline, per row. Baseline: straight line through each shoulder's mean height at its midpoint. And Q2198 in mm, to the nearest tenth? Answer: 2190.4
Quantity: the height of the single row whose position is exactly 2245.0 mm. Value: 0.9215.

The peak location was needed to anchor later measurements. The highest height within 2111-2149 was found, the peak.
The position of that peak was 2127.5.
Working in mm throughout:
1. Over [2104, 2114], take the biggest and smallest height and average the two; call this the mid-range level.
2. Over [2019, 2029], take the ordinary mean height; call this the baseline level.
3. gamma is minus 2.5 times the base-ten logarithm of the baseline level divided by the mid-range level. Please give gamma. 0.0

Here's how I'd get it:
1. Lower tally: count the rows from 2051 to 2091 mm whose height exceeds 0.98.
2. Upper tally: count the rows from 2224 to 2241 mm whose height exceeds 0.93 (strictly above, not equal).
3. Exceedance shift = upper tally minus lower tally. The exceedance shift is -12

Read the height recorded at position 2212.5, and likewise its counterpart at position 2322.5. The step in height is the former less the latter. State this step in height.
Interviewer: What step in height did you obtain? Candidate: 0.14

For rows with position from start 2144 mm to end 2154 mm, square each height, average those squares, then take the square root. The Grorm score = 1.16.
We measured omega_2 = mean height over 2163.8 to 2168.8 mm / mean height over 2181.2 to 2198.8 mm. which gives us 1.23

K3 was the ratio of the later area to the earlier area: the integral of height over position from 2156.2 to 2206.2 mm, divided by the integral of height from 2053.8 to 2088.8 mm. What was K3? 1.2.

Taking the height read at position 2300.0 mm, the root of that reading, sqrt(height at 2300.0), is 0.913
